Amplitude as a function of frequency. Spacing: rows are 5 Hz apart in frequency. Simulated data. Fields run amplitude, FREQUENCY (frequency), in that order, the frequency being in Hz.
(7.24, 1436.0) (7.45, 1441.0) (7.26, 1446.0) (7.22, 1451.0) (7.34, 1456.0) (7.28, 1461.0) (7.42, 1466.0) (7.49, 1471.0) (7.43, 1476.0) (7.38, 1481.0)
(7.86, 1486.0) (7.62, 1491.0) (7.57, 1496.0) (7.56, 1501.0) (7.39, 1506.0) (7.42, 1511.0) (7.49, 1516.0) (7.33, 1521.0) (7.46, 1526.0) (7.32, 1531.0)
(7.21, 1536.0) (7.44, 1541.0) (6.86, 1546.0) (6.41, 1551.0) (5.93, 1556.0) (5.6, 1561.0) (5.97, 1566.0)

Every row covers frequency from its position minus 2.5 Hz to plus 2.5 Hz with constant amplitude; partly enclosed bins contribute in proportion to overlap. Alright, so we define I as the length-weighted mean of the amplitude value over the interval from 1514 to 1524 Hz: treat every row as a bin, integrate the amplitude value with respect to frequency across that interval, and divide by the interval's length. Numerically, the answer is 7.41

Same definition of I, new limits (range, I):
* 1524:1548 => 7.26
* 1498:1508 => 7.48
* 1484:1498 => 7.68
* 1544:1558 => 6.40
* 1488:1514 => 7.52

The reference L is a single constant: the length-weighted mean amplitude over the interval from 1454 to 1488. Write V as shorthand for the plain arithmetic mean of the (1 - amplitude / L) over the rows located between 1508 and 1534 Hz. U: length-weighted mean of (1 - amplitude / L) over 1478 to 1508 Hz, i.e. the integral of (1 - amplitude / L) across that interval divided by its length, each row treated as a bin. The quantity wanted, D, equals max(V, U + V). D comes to 0.01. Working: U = -0.01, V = 0.007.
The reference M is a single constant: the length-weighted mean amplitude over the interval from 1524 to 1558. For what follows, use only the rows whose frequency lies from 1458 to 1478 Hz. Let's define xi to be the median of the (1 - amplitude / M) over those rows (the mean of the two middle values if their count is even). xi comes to -0.068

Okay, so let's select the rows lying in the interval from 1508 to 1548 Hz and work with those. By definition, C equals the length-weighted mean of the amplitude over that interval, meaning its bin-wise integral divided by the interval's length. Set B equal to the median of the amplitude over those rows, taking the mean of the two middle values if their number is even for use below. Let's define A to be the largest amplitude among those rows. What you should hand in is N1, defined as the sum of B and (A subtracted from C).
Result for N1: 7.21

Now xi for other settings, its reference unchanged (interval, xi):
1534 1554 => -0.012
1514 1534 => -0.063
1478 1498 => -0.092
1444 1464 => -0.045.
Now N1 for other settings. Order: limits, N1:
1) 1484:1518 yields 7.26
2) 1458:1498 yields 7.10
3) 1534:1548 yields 6.95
